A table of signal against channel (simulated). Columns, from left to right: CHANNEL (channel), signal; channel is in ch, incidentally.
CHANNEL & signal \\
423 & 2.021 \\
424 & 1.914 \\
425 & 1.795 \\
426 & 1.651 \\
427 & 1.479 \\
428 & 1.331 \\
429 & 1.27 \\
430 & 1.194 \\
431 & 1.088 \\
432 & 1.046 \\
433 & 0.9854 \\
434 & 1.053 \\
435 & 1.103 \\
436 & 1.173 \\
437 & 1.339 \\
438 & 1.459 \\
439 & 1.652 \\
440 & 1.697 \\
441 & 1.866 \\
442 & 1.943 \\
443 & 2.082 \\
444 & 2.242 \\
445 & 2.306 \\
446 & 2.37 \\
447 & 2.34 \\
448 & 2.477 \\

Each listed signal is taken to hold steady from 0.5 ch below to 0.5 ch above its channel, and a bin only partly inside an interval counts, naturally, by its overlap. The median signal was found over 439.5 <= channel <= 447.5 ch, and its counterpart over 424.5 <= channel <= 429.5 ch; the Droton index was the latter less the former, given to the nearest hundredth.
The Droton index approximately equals -0.68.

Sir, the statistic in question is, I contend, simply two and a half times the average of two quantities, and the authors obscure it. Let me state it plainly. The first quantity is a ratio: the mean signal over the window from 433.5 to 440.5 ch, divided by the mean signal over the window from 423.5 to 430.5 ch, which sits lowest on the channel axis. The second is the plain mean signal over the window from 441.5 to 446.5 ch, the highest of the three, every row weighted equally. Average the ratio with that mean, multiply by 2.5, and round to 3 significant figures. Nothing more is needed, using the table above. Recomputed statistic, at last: 3.85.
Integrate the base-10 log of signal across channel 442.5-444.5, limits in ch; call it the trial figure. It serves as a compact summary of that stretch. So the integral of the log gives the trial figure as 0.7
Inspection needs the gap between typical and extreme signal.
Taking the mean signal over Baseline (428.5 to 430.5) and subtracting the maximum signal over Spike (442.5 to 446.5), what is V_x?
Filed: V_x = -1.1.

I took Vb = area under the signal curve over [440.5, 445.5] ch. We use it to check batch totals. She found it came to 10.4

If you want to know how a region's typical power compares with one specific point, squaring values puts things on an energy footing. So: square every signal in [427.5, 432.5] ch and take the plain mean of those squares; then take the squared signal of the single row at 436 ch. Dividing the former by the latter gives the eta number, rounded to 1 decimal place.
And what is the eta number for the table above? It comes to 1.0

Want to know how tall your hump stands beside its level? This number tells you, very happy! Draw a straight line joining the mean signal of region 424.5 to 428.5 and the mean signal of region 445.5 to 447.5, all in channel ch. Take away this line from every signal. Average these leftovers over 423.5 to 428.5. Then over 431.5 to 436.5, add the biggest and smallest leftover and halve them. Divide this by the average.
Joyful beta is -8.8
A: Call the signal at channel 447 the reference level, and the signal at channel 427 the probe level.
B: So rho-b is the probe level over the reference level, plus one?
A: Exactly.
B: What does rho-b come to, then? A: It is 1.63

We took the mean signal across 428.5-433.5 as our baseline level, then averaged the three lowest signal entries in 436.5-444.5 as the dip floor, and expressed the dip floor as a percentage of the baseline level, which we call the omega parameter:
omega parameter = 133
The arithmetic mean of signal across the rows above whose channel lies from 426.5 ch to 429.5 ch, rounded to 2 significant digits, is 1.4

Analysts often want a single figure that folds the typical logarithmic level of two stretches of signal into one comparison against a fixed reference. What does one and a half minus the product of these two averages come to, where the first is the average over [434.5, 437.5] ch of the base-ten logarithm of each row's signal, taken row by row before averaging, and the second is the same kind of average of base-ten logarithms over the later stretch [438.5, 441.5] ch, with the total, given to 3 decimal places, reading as 1.481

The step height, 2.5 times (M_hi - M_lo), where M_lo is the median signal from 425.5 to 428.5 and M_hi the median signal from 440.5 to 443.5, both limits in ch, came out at 1.2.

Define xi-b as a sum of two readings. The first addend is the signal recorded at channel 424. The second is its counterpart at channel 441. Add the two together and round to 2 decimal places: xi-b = 3.78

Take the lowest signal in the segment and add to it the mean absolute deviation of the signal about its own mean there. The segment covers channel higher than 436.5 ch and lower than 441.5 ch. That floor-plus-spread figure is 1.5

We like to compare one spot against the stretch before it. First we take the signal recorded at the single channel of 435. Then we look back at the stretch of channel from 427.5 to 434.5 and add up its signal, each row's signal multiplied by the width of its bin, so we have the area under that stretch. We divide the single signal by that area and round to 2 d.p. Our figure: 0.14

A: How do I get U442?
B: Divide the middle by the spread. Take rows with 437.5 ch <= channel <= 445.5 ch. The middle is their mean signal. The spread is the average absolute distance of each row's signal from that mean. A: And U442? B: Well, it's 8.0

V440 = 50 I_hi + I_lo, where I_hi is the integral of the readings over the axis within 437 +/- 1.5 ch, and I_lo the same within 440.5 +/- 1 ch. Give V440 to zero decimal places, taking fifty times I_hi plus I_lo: 202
